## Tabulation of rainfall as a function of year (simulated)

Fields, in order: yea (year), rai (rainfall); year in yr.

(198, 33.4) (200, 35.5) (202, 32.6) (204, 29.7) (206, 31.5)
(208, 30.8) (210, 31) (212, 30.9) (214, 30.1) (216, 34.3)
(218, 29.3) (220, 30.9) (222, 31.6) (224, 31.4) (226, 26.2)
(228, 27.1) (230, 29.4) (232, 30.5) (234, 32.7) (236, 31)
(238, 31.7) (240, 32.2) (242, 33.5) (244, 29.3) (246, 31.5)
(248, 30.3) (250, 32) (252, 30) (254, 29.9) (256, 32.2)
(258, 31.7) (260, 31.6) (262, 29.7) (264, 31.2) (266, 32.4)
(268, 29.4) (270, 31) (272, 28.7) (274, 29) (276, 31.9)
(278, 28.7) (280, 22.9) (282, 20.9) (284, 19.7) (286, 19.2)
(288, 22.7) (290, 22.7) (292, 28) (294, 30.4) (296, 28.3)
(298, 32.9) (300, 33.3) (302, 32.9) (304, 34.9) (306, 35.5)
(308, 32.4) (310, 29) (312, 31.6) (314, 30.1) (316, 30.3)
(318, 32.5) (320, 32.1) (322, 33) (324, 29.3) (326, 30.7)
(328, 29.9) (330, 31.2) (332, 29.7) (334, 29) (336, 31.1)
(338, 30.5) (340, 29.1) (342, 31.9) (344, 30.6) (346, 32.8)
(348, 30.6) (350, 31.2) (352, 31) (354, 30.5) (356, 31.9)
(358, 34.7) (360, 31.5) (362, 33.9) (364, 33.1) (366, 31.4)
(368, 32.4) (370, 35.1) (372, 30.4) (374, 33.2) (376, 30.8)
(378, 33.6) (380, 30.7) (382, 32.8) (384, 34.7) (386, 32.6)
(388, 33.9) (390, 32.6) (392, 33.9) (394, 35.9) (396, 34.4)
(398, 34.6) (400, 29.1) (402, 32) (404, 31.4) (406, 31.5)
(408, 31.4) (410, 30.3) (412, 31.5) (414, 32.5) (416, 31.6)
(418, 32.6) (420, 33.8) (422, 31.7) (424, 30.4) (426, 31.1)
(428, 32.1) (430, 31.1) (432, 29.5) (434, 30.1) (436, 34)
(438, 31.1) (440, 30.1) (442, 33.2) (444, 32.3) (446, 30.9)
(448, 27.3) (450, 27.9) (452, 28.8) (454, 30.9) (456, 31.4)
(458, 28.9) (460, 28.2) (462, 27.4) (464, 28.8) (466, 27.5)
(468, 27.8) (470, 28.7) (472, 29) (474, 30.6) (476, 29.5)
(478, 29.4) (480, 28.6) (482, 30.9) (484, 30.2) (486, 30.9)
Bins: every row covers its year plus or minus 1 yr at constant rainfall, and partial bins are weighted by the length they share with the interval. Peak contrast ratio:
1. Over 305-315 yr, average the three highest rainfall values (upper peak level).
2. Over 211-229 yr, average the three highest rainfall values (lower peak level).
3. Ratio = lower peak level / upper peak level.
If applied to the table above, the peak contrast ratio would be 0.98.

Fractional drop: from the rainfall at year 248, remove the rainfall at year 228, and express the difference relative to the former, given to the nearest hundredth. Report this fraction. 0.11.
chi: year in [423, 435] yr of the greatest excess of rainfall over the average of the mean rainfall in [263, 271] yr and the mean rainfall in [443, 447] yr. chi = 428 yr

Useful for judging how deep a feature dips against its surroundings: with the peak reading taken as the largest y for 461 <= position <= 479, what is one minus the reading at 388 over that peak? -0.11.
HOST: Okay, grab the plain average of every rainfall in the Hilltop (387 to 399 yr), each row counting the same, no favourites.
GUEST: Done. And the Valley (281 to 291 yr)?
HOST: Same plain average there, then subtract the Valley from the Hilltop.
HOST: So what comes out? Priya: 13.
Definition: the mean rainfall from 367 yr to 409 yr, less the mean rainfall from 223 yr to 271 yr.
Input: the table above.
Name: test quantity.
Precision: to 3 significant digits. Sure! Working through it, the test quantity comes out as 1.97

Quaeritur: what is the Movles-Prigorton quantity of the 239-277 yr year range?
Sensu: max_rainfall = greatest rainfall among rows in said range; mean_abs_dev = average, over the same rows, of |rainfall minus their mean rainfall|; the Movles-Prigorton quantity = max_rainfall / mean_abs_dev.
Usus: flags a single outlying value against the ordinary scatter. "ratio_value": 29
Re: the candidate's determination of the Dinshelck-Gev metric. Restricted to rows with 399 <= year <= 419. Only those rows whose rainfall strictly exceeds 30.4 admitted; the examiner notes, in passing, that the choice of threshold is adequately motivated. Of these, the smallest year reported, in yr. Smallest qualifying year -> 402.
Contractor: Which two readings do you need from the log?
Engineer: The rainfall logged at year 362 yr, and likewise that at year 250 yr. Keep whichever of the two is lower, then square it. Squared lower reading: 1024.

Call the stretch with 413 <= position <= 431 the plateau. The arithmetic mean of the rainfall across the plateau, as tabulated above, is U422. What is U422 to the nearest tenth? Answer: 31.9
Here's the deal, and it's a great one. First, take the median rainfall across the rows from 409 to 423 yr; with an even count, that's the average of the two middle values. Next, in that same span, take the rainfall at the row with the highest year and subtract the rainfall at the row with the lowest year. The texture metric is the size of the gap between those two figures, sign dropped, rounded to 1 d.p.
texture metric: 30.3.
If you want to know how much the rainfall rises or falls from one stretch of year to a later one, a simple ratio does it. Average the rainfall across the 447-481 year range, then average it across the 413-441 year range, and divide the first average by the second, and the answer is 0.91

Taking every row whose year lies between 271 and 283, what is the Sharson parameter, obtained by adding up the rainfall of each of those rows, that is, 162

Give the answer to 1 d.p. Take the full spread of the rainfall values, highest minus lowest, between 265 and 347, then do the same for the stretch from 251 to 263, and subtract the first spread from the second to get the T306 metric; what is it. -13.8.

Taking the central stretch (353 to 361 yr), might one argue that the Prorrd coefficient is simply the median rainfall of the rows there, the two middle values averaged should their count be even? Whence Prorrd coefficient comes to 31.7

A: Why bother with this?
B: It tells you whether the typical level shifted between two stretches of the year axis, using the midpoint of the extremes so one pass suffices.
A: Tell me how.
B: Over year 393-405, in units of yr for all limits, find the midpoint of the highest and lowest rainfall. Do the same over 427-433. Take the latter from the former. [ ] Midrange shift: 1.7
